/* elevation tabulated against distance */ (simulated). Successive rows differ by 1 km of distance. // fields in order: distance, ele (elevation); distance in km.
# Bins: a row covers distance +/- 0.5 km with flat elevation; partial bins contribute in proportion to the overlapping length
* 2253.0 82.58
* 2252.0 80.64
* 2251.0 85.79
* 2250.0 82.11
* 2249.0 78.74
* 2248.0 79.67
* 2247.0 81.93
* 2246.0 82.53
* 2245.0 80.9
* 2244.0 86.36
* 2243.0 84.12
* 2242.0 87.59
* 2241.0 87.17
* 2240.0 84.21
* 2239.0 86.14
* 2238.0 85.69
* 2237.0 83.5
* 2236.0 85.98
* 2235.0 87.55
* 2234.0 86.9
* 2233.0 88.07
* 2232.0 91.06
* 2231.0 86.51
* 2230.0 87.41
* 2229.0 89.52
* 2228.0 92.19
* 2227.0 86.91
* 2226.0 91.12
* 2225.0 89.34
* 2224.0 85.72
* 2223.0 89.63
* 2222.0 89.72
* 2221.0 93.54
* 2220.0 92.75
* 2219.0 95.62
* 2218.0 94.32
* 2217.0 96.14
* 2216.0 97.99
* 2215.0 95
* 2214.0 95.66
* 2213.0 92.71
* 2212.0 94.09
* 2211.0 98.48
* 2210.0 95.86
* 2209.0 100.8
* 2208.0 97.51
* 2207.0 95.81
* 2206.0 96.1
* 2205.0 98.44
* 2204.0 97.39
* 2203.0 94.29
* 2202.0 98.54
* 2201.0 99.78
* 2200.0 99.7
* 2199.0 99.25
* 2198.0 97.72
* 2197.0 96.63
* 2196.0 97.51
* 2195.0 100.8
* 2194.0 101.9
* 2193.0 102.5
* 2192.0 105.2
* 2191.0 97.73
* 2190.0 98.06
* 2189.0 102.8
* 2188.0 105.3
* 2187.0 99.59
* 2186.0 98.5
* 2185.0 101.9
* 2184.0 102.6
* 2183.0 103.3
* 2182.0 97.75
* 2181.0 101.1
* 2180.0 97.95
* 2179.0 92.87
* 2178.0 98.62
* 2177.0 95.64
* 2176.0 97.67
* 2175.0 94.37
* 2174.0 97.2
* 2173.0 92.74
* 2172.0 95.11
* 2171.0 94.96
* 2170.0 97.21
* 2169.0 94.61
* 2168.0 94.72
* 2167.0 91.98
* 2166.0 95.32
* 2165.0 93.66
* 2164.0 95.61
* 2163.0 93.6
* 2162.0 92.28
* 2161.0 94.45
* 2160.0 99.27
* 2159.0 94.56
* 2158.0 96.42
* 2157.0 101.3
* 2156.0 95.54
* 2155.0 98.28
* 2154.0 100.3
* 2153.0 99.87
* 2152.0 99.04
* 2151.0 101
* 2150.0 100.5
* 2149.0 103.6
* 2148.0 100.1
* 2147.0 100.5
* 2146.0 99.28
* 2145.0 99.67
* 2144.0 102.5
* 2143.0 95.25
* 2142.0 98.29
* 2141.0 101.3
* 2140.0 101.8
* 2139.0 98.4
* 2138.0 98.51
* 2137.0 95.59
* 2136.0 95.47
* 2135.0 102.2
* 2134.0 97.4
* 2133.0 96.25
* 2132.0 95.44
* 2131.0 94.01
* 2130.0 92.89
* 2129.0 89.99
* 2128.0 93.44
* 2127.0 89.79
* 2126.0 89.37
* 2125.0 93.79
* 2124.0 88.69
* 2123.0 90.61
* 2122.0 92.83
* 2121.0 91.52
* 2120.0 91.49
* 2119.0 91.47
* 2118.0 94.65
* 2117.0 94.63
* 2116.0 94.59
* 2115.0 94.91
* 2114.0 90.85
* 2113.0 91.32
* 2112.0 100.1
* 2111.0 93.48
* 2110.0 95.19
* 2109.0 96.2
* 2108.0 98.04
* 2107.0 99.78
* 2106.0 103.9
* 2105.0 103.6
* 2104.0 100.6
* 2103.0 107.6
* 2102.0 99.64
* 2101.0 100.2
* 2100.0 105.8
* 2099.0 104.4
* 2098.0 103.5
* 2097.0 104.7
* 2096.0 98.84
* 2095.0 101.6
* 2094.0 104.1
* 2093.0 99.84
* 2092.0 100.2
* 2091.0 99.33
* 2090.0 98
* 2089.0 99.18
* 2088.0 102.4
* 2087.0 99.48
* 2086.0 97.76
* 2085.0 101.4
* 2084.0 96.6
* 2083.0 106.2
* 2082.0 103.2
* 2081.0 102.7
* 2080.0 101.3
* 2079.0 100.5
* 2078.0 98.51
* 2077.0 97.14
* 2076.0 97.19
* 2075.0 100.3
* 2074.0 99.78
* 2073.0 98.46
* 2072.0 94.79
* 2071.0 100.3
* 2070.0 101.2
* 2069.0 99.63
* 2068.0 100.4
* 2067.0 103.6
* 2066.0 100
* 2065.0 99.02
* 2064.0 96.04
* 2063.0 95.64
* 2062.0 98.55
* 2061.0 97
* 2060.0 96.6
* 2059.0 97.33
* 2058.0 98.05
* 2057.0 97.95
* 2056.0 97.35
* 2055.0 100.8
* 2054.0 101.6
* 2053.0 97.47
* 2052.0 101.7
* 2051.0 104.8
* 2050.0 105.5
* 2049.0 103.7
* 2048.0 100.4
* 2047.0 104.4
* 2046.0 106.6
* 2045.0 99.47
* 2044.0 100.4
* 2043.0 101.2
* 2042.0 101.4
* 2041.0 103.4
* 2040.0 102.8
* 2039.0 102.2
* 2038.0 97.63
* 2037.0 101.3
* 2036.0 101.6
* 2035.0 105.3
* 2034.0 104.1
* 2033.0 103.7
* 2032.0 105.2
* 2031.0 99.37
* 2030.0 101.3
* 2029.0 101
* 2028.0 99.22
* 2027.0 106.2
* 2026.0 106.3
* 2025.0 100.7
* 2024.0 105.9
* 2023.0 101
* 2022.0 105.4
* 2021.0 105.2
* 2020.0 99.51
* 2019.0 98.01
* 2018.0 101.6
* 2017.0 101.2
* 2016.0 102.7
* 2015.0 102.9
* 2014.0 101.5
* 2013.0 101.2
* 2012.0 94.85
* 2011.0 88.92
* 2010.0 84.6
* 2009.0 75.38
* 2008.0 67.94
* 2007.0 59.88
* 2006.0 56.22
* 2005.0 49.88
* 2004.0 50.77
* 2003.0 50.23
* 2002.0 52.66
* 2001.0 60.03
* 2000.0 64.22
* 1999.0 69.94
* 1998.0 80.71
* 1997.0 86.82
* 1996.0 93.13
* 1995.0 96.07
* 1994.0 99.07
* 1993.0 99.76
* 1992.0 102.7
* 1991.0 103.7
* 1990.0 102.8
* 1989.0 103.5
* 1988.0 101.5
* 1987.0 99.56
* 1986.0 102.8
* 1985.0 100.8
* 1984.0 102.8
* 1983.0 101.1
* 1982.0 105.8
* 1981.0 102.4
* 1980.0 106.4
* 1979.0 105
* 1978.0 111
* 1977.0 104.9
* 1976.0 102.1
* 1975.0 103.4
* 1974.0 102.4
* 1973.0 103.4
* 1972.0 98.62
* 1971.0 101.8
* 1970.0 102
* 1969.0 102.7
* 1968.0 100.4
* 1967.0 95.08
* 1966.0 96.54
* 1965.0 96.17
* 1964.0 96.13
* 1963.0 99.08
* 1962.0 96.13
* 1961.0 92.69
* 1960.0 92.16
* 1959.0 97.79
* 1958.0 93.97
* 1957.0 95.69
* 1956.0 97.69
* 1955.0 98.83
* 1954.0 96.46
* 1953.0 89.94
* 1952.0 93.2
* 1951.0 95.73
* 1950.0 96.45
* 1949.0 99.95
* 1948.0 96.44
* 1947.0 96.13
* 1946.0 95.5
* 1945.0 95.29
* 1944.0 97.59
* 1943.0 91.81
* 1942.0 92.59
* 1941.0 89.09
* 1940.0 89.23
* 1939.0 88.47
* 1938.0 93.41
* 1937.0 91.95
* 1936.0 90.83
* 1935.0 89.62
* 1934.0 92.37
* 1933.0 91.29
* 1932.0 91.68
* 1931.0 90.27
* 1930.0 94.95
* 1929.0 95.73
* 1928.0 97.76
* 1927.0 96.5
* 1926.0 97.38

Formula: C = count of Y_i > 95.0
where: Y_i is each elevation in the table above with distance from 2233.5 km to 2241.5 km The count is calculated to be 0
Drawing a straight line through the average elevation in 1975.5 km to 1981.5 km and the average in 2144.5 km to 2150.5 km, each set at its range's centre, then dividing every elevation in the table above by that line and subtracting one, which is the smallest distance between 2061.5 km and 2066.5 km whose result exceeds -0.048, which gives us 2062.0 km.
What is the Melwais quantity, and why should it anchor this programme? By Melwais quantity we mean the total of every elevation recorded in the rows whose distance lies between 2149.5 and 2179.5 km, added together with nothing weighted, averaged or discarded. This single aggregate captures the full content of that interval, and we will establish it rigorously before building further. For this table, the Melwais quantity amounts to 2889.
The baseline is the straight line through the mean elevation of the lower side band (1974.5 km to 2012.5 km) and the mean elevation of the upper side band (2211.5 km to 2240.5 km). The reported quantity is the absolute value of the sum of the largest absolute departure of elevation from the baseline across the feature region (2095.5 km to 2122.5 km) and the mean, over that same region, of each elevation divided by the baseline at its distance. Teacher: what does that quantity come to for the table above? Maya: 19.7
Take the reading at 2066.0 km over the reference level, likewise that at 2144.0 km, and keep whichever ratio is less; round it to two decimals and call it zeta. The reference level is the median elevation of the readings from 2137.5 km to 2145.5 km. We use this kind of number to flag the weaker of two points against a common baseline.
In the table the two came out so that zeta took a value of 1.01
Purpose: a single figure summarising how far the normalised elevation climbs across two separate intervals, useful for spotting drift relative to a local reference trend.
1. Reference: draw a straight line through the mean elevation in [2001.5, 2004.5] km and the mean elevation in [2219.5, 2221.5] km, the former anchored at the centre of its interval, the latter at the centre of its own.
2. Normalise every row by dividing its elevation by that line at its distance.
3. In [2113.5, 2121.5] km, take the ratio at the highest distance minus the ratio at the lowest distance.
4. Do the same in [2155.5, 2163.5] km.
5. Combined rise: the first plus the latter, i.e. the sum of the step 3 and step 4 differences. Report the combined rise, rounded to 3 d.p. -0.057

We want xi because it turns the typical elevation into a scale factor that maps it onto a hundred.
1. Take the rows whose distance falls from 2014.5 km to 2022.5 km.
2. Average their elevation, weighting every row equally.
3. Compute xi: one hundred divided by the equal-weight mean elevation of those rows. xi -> 0.98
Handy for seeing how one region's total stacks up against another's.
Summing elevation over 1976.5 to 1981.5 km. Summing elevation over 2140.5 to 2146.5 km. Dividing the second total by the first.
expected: 1.1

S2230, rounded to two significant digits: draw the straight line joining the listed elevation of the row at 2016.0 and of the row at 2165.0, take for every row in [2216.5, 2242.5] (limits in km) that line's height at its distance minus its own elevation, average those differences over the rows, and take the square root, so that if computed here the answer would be 0.86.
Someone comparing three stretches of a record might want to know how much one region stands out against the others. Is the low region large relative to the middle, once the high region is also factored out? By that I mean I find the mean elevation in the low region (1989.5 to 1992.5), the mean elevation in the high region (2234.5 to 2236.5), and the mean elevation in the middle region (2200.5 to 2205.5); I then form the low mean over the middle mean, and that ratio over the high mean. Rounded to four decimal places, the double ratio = 0.0122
